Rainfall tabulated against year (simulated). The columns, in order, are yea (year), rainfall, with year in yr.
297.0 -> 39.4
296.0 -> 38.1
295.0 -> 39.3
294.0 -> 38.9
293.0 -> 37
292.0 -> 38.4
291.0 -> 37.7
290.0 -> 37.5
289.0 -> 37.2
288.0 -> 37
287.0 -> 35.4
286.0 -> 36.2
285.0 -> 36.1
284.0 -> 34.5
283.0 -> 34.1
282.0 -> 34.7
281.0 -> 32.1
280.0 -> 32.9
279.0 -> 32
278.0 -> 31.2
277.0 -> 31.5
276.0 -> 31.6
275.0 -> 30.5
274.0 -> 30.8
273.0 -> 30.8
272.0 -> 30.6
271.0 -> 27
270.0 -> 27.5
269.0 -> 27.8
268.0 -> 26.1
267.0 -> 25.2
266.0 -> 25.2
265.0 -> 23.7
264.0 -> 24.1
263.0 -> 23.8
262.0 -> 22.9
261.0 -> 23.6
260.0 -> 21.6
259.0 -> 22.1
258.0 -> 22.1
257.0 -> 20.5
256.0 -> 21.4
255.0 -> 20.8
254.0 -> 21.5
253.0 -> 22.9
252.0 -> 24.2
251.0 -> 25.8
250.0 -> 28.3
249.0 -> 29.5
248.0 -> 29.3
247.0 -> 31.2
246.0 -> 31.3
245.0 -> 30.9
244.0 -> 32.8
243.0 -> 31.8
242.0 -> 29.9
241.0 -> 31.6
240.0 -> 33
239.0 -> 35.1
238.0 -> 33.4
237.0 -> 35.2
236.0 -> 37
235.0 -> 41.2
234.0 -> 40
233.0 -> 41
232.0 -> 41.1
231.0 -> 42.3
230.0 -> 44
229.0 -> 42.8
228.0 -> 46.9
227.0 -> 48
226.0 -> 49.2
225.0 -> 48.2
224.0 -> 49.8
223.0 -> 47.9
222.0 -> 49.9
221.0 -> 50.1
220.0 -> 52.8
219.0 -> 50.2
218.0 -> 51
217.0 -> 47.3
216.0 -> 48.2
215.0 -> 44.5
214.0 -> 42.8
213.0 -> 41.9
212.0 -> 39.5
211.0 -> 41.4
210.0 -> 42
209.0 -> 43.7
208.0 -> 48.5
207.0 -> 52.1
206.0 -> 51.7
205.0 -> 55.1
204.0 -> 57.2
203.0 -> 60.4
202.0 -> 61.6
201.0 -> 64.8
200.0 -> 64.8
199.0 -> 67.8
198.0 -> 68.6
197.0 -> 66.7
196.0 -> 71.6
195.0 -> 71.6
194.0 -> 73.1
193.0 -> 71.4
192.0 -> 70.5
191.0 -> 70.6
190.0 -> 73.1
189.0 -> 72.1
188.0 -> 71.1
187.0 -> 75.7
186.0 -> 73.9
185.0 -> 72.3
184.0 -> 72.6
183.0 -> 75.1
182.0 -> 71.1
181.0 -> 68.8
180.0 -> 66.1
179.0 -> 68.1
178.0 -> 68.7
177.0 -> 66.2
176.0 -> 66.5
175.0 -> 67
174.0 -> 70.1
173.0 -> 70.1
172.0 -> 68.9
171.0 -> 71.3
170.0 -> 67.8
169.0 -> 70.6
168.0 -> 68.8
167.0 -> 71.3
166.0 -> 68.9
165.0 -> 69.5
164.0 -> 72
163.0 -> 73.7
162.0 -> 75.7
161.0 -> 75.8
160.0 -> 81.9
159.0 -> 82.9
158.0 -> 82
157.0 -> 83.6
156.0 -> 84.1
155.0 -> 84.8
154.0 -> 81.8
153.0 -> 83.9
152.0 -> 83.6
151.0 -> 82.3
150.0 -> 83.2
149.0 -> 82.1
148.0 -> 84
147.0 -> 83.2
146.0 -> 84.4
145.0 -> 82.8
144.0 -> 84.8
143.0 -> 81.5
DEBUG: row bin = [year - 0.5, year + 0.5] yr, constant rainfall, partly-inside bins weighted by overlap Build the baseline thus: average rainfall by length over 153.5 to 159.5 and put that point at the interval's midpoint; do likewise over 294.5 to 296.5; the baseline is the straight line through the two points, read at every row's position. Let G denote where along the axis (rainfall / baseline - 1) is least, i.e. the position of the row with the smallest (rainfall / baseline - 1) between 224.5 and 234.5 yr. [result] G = 234.0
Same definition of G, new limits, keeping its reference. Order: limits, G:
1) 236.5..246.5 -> 242.0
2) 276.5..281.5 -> 278.0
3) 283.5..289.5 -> 284.0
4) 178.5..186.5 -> 180.0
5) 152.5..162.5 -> 161.0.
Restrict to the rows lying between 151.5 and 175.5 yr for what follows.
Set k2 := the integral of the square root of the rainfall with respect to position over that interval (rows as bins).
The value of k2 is 208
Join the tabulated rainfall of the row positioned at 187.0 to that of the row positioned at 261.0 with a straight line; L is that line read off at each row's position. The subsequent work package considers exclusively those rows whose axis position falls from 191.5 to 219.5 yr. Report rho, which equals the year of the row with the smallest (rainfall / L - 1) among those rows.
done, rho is 212.0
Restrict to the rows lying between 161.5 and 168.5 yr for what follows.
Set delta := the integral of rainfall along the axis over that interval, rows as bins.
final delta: 500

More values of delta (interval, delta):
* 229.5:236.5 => 287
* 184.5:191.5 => 509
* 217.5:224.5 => 352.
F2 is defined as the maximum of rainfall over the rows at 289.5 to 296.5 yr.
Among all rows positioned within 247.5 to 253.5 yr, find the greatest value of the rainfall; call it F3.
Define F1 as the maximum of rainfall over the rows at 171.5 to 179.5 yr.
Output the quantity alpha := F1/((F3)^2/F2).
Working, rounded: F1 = 70.1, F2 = 39.3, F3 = 29.5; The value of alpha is 3.2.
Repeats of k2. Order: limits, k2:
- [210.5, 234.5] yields 162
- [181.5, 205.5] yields 199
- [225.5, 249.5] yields 146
